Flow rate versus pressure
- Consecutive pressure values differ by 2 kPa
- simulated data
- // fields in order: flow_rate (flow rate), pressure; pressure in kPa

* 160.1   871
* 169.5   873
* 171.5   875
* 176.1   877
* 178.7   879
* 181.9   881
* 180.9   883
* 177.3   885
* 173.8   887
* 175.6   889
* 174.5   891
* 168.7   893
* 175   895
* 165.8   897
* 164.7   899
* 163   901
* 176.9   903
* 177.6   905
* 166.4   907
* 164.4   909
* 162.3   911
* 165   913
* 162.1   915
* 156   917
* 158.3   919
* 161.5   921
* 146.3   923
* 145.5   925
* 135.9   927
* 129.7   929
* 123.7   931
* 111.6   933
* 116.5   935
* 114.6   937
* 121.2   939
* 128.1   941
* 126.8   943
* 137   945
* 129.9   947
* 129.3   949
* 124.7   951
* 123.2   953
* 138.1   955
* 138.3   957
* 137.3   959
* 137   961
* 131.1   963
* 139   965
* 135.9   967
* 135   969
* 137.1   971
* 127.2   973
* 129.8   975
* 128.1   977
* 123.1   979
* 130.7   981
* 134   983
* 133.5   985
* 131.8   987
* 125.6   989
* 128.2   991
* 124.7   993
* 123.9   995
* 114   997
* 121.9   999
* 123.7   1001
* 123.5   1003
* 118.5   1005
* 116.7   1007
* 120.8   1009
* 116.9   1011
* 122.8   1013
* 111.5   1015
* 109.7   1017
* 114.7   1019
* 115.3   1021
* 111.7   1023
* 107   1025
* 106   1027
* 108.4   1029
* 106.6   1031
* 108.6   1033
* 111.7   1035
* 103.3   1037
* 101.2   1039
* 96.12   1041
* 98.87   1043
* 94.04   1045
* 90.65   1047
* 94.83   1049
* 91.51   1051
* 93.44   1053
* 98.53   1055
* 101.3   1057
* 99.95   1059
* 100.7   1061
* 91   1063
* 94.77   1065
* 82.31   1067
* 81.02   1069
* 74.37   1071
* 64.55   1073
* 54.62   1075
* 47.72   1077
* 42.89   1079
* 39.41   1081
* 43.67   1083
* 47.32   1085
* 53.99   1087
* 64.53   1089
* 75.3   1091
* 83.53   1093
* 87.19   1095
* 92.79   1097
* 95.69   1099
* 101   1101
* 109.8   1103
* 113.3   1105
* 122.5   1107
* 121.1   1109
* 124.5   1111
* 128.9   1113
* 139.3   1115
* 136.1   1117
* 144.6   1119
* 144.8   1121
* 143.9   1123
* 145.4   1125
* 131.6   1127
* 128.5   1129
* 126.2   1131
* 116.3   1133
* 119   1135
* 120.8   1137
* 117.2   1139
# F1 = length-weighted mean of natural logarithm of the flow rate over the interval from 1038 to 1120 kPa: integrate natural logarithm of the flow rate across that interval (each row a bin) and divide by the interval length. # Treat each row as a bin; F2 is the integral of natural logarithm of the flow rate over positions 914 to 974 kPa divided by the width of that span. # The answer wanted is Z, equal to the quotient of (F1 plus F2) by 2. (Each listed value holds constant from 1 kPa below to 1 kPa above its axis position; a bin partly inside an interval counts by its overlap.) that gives 4.68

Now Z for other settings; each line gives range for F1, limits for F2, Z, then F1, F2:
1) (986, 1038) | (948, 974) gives 4.82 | 4.8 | 4.9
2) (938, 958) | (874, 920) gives 5.00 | 4.9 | 5.1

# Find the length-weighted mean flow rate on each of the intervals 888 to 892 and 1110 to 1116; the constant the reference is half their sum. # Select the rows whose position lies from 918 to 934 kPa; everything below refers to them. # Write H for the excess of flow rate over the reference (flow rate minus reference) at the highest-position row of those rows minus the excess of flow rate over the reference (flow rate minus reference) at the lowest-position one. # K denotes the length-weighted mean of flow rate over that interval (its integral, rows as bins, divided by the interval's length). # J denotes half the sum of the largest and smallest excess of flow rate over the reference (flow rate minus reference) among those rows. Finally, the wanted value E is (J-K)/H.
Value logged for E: 3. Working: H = -47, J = -16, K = 139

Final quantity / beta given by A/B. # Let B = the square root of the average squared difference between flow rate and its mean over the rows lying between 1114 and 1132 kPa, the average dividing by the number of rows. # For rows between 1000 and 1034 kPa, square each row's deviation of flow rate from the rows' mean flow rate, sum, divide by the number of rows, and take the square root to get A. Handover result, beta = 0.8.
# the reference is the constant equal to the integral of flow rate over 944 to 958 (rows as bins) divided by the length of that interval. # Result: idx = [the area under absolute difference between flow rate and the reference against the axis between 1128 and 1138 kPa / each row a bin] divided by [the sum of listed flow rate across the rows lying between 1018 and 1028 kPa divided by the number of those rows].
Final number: 0.8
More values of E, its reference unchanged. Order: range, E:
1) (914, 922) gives 256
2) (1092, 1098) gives -16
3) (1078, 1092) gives -5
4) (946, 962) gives -22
